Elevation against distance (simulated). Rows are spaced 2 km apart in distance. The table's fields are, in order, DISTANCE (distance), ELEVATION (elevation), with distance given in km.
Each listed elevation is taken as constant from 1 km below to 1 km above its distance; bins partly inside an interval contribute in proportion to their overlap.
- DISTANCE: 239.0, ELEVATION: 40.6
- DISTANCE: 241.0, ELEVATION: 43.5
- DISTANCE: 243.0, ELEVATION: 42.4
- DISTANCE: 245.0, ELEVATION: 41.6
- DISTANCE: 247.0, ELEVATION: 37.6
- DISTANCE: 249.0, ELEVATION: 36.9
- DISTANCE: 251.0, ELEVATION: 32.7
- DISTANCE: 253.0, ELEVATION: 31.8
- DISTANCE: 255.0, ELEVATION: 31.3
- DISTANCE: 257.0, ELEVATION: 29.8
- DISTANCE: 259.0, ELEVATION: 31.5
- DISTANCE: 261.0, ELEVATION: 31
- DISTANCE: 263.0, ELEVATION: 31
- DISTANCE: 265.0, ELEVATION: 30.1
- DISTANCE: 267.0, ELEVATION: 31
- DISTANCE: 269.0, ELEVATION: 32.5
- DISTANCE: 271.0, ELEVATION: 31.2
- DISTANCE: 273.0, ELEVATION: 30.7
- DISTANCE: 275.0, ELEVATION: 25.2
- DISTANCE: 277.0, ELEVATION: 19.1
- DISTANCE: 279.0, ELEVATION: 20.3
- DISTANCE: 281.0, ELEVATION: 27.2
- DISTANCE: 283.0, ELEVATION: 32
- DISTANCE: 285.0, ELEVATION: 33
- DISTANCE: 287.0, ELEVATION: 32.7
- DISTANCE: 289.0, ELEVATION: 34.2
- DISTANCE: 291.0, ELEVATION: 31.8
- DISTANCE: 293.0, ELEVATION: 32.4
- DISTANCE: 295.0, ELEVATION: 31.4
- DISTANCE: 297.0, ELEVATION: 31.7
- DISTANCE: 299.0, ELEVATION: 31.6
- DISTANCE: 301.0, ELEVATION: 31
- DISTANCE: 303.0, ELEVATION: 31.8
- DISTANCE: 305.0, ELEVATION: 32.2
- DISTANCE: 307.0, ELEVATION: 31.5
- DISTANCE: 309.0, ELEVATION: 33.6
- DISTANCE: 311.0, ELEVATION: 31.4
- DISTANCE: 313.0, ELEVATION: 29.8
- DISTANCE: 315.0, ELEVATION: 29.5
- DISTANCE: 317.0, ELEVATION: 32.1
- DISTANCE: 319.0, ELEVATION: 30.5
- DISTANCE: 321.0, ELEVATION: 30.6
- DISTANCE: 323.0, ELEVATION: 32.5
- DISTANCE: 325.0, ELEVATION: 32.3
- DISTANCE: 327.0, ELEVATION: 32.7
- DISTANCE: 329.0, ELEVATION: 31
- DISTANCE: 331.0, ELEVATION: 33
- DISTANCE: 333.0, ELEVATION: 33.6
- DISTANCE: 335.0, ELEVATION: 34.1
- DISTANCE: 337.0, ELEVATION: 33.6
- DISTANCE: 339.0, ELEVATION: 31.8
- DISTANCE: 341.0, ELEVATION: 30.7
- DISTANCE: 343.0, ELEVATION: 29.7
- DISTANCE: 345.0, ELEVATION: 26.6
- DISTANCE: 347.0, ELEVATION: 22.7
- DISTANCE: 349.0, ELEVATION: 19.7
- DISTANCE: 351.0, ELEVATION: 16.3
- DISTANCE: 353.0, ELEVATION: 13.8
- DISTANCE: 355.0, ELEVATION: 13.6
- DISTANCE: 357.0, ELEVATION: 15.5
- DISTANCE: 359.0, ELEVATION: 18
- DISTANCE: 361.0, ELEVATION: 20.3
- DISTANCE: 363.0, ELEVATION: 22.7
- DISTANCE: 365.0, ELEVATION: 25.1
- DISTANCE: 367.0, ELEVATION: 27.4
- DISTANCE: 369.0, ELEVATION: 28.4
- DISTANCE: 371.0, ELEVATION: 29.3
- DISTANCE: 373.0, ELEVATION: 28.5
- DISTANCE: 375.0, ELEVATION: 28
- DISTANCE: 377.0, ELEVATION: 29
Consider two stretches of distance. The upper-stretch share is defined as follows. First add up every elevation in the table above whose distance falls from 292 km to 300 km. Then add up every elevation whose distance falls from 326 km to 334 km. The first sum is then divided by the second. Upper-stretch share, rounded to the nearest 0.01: 0.98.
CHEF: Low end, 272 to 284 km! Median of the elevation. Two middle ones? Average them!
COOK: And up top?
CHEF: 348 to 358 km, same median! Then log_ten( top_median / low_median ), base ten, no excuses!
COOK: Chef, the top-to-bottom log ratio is -0.23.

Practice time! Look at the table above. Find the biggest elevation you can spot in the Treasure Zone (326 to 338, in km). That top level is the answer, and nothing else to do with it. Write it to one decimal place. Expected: 34.1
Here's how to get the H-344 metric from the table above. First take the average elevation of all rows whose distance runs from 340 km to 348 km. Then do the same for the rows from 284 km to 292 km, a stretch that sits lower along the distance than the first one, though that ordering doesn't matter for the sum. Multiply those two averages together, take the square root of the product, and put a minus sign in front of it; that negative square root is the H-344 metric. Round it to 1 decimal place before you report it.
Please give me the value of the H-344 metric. -30.0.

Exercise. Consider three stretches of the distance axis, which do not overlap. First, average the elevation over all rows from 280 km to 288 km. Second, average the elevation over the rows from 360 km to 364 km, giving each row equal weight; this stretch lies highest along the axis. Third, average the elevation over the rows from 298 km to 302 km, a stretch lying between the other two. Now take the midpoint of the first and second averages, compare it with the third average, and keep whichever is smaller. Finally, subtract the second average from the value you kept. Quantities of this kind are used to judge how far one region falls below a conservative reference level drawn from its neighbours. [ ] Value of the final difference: 4.9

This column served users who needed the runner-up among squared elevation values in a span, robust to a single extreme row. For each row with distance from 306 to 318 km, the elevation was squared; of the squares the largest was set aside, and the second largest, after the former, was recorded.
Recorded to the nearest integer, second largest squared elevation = 1030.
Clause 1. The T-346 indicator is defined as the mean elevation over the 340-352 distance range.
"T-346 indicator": 24.3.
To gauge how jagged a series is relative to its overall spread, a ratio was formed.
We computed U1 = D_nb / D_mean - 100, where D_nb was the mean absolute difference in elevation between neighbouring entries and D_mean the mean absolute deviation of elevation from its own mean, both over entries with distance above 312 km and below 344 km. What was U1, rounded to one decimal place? -99.2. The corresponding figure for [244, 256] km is -99.4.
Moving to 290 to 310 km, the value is -98.5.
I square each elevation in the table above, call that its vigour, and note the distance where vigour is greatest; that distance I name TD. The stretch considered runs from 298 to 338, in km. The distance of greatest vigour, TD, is 335.0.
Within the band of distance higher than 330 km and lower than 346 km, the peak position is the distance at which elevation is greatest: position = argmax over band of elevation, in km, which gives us 335.0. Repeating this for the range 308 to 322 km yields 309.0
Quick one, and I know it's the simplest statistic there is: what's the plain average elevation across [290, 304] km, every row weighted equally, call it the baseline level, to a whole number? 32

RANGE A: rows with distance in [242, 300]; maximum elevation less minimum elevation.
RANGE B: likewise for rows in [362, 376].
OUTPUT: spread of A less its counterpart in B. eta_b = 16.7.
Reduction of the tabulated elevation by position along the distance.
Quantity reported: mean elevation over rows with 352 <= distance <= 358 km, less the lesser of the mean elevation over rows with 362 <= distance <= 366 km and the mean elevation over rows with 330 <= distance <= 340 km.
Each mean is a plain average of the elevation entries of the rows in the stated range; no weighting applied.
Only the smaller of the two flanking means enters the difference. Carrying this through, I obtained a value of -10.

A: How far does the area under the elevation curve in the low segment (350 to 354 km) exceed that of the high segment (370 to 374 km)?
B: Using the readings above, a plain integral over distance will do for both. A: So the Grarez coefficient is -55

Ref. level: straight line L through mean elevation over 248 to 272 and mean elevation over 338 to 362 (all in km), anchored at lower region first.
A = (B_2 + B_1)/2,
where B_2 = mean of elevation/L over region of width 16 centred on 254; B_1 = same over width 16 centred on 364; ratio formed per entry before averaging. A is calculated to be 1.09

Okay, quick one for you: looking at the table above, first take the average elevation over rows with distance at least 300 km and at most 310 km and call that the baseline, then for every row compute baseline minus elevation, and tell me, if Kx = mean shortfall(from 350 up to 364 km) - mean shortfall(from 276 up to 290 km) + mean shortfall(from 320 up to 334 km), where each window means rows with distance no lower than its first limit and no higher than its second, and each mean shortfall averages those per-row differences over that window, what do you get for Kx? 11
